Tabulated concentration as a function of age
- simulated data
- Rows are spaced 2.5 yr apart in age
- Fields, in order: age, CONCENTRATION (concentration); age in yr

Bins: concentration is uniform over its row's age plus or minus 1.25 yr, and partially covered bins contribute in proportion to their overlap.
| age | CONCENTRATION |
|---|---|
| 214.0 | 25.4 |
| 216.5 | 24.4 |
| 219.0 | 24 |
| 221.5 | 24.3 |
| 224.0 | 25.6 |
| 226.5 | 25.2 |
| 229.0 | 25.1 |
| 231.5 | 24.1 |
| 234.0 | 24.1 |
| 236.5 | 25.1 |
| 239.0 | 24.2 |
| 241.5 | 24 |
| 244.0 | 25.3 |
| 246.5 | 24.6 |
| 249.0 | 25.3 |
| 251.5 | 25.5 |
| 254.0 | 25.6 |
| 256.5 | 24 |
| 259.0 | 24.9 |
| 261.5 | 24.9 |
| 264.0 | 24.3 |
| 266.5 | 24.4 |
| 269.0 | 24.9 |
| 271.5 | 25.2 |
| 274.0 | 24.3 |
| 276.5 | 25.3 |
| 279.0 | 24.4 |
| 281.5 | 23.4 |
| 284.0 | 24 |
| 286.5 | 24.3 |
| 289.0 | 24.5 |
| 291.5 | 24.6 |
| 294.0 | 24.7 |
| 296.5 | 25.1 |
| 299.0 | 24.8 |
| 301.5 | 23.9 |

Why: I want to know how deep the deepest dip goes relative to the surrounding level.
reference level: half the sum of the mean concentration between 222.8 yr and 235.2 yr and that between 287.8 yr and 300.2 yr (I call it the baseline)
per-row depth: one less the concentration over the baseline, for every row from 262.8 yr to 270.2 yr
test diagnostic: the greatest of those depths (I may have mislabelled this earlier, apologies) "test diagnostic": 0.019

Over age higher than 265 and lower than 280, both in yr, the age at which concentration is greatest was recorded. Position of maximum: 276.5 yr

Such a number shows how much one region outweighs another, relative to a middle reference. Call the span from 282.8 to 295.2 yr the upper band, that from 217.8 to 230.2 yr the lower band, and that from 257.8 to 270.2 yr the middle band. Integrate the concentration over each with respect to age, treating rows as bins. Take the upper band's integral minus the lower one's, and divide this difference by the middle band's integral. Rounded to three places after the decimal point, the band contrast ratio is -0.017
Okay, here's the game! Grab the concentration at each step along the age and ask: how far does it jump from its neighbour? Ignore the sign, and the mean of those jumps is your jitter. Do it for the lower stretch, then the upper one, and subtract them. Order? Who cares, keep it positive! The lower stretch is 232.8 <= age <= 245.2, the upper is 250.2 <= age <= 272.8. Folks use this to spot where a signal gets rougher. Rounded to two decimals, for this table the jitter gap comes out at 0.34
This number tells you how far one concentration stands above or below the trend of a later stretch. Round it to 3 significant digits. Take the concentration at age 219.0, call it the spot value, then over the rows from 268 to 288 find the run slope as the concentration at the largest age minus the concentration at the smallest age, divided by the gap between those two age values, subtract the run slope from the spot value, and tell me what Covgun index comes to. 24.0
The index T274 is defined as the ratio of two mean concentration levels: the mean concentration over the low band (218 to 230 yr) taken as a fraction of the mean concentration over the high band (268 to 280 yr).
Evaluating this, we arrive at 1.00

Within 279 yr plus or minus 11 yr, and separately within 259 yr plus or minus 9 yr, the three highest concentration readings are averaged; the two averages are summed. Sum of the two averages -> 50.5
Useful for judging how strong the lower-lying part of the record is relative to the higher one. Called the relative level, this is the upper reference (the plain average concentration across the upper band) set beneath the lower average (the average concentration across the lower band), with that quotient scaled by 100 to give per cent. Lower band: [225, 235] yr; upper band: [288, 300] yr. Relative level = 100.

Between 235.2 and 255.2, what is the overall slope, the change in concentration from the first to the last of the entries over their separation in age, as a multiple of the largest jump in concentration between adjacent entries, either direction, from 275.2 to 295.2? 0.029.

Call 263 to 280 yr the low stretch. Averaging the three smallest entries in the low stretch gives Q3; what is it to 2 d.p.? 24.33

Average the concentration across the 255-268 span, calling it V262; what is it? 24.5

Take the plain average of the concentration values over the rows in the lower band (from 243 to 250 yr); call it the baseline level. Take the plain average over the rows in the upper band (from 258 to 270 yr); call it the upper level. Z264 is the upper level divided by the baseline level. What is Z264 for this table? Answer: 0.98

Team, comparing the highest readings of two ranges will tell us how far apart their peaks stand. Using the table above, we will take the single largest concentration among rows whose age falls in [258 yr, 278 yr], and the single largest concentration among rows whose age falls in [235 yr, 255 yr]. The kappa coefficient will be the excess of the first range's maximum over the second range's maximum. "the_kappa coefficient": -0.30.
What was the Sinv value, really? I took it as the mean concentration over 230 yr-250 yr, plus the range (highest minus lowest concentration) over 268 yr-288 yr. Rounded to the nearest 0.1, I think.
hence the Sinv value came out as 26.5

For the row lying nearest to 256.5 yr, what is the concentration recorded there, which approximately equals 24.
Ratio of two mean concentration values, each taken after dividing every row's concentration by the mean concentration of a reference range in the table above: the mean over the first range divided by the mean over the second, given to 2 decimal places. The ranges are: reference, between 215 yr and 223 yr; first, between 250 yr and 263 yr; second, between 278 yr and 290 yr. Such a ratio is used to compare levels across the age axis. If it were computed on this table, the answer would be 1.04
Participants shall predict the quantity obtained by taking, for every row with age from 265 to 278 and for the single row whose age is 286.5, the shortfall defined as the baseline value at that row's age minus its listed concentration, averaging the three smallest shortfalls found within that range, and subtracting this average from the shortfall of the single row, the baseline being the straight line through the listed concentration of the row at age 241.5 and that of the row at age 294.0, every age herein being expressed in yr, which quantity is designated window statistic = 1.0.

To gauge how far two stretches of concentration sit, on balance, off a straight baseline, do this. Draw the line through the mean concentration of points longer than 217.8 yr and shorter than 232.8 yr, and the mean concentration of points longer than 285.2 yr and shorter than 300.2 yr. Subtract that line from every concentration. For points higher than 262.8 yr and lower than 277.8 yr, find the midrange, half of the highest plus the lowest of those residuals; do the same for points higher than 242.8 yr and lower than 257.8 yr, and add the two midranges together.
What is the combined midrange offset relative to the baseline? 0.2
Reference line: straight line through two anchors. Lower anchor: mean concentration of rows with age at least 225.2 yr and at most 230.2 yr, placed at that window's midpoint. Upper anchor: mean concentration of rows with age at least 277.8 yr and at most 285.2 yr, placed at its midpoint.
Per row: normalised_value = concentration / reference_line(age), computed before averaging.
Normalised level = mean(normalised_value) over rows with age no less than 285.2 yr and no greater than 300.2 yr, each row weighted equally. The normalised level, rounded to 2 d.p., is 1.04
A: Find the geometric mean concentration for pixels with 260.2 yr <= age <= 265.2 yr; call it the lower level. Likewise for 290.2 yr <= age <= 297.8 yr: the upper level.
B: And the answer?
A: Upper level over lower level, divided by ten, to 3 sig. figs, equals 0.101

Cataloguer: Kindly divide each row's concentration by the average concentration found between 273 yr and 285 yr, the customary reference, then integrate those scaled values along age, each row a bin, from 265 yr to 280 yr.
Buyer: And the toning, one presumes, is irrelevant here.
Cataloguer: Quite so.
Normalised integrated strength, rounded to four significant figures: 15.29 yr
